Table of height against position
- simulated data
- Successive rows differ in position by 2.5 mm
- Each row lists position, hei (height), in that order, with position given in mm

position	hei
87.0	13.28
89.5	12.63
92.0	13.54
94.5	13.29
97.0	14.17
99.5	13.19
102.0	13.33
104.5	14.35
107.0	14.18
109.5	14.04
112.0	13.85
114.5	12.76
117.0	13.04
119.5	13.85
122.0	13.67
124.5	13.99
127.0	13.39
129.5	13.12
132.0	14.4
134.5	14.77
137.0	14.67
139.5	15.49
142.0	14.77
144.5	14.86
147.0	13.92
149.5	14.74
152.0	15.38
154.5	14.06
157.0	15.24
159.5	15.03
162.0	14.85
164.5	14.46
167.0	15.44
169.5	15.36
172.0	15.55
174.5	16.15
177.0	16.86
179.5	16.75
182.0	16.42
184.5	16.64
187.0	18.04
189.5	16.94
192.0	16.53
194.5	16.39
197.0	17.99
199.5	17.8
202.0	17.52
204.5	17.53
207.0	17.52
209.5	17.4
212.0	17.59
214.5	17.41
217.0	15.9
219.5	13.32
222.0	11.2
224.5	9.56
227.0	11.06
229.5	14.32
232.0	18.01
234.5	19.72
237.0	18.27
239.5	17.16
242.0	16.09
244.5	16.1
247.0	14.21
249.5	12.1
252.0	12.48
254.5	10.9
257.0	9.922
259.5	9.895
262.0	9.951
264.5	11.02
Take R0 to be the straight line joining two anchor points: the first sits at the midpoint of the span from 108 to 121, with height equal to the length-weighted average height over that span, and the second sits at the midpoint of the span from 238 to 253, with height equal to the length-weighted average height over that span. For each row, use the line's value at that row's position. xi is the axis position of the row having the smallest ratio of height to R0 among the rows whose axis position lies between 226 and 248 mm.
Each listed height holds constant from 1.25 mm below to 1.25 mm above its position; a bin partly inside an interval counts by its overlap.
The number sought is 227.0 mm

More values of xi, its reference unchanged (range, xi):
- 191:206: 194.5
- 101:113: 102.0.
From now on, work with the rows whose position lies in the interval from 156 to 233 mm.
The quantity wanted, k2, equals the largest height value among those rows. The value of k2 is 18.04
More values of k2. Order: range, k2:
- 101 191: 18.04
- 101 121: 14.35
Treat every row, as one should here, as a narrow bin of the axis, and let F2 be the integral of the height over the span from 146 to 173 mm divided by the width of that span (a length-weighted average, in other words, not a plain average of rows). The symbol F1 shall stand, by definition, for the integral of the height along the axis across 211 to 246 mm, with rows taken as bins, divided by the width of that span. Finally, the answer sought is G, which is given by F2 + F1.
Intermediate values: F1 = 15.4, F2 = 14.9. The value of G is 30.3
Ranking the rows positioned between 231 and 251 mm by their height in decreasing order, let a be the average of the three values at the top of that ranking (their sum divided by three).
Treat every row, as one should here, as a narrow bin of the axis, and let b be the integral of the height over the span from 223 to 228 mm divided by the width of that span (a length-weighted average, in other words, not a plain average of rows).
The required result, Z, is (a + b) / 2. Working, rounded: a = 19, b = 10.3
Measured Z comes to 14.5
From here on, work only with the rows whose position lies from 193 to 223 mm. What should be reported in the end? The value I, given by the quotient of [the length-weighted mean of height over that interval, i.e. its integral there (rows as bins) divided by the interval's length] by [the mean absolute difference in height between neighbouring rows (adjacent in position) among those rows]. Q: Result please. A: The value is 21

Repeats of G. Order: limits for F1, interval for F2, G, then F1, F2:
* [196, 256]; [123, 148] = 29.8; 15.4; 14.3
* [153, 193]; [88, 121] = 29.4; 15.9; 13.6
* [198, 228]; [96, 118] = 29.0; 15.4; 13.7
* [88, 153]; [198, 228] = 29.3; 14.0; 15.4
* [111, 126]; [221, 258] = 27.6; 13.5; 14.1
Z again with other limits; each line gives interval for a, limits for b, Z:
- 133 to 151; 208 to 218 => 16.1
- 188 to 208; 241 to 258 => 15.4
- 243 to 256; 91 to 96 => 13.9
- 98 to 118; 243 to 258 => 13.5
